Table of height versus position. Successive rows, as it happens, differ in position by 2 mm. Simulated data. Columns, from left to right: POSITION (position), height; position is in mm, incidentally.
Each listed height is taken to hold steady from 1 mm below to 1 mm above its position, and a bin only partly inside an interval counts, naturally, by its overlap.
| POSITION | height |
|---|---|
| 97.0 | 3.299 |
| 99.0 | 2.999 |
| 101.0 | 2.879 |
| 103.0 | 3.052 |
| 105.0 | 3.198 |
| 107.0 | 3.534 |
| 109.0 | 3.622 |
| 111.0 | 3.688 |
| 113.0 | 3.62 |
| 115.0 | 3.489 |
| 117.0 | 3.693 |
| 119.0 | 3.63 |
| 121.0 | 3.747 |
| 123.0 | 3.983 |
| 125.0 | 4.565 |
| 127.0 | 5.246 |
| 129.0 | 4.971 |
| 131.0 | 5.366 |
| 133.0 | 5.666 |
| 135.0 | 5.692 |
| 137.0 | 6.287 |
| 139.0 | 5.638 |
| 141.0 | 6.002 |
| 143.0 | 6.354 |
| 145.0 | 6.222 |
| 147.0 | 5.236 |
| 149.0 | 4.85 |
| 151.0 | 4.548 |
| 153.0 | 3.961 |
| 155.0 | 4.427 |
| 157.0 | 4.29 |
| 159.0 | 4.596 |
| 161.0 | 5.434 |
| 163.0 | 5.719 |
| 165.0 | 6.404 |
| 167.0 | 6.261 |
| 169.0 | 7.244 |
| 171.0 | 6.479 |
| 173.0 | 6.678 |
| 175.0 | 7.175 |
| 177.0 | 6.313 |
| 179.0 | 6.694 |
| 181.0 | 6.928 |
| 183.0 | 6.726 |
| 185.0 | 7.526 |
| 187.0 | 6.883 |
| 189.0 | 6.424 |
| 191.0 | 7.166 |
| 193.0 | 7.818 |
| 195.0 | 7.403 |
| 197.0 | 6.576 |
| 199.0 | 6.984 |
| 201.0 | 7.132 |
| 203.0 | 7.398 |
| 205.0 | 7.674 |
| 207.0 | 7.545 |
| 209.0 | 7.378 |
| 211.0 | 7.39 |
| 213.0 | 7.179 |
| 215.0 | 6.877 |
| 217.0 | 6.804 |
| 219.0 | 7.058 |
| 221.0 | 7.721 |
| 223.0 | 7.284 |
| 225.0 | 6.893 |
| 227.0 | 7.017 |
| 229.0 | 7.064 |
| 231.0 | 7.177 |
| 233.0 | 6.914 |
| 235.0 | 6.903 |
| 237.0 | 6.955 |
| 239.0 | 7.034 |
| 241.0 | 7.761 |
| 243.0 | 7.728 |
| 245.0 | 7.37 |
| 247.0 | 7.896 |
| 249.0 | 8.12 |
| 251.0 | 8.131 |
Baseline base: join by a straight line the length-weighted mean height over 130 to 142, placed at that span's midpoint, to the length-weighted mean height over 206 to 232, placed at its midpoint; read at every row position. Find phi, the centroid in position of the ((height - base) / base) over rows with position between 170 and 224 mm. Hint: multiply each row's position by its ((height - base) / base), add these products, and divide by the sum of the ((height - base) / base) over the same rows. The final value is 192.7 mm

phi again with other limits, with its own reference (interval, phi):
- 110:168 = 133.2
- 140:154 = 152.3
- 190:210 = 199.5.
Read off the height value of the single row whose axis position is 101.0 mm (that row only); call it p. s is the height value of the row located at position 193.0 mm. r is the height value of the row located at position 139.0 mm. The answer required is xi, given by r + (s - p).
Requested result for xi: 10.6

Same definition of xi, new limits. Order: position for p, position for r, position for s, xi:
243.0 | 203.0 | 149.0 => 4.5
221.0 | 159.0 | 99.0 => -0.1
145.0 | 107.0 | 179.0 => 4.0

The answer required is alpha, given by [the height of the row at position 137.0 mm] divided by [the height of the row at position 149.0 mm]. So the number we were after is 1.30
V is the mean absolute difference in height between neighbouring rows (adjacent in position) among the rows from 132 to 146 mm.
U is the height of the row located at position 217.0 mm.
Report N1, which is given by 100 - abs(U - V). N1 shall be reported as 93.5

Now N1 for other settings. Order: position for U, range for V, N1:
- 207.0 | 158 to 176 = 93.0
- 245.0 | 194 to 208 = 93.0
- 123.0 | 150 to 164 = 96.5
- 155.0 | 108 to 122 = 95.7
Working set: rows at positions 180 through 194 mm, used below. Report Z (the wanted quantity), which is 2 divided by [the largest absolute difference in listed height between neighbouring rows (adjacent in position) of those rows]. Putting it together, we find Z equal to 2.50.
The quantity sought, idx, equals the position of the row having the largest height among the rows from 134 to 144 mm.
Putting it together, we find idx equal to 143.0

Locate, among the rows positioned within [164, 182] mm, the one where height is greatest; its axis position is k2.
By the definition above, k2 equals 169.0 mm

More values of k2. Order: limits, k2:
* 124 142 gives 137.0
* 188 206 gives 193.0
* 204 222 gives 221.0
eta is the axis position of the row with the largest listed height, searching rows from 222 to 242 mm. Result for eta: 241.0 mm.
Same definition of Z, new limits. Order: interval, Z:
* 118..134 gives 2.94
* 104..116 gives 5.95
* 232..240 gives 25.32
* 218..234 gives 3.02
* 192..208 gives 2.42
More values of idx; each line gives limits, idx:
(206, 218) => 207.0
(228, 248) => 247.0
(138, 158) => 143.0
